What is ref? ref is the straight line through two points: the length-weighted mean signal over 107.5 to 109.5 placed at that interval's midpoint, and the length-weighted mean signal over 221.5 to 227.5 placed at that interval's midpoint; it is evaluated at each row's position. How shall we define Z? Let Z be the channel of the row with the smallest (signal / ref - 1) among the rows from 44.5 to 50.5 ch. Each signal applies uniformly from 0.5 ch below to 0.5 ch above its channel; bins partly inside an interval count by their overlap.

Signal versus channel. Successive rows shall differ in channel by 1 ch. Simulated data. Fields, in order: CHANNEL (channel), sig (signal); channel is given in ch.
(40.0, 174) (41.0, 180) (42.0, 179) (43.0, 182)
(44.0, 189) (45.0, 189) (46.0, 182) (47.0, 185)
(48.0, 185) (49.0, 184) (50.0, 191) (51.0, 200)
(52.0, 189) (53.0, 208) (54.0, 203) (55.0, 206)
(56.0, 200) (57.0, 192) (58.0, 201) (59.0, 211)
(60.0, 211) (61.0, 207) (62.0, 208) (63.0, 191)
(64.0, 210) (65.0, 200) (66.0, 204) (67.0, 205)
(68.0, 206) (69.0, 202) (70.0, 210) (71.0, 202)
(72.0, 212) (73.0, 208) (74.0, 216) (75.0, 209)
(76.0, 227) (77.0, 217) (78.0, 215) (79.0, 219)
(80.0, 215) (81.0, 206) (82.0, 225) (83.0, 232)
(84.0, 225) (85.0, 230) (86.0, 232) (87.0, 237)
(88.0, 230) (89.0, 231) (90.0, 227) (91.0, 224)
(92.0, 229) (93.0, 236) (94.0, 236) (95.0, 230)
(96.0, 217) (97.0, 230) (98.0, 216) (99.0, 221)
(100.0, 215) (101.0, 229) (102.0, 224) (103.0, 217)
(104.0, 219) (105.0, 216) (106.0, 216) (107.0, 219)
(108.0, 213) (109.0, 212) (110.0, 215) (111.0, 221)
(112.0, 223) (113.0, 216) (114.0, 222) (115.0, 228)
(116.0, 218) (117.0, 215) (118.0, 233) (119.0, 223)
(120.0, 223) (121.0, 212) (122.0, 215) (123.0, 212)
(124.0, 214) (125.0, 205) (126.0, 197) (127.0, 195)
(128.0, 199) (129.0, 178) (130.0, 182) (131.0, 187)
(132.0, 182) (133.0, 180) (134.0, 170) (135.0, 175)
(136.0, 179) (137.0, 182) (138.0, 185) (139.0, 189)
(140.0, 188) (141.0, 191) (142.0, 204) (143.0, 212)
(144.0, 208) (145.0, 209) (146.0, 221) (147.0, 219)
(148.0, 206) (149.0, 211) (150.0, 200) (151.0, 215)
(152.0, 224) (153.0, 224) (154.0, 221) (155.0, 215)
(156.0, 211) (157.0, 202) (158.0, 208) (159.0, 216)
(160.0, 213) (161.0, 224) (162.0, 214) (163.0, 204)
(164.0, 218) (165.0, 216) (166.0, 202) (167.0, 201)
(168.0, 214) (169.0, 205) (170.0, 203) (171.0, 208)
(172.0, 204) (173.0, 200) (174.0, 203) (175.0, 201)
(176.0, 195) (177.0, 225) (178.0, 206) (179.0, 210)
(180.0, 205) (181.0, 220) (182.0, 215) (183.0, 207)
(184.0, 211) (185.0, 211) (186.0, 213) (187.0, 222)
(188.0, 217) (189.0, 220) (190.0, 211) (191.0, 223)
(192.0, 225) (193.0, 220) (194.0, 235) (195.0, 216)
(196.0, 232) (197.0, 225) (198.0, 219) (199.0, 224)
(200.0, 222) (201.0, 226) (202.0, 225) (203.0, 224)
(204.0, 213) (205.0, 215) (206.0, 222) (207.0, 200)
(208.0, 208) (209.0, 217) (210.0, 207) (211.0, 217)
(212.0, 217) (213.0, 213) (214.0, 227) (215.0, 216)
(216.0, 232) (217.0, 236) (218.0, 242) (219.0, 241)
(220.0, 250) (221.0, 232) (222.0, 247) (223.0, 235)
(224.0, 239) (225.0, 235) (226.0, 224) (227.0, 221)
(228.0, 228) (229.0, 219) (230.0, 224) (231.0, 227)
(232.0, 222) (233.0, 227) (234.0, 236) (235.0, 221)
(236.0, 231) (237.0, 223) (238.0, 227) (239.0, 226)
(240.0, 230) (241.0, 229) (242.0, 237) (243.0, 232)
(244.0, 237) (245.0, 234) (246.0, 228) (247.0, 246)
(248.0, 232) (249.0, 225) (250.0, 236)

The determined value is 46.0 ch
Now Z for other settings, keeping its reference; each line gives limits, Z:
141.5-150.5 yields 150.0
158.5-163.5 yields 163.0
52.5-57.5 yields 57.0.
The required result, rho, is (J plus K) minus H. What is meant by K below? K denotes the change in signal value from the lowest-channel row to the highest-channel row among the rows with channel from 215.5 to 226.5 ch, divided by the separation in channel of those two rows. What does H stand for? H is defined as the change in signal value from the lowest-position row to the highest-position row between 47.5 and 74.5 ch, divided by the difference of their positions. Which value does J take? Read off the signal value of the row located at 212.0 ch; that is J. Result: 215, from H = 1.2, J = 217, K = -0.8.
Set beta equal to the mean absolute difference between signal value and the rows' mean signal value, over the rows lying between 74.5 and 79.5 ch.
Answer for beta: 4.5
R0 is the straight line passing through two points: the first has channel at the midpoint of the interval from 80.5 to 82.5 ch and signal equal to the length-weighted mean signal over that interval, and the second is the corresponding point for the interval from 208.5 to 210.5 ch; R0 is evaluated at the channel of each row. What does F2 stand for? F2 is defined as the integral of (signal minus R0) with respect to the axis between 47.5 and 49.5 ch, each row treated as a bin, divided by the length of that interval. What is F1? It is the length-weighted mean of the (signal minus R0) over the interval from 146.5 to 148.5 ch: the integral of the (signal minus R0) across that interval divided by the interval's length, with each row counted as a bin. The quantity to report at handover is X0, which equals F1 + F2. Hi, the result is -33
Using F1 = -1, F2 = -32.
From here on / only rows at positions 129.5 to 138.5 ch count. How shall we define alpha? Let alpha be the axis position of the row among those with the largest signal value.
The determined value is 131.0 ch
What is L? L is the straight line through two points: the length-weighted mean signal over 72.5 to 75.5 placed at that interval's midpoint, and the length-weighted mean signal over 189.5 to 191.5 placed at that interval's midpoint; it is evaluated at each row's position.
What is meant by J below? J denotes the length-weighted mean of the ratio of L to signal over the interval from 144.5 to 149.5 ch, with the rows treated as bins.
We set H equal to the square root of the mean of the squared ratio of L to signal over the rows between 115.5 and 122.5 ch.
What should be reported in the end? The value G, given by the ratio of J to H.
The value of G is 1.04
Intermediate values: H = 0.97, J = 1.01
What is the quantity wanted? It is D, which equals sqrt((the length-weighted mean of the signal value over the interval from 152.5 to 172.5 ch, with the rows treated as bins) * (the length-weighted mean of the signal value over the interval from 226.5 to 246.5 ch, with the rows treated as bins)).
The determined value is 219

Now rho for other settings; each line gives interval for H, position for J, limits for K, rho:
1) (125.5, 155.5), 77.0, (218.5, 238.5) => 216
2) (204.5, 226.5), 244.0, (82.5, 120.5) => 236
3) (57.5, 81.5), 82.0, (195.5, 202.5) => 224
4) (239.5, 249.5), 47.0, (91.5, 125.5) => 185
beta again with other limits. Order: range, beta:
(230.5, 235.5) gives 4.1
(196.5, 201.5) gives 2.2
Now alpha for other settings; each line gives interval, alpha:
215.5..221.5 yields 220.0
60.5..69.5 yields 64.0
